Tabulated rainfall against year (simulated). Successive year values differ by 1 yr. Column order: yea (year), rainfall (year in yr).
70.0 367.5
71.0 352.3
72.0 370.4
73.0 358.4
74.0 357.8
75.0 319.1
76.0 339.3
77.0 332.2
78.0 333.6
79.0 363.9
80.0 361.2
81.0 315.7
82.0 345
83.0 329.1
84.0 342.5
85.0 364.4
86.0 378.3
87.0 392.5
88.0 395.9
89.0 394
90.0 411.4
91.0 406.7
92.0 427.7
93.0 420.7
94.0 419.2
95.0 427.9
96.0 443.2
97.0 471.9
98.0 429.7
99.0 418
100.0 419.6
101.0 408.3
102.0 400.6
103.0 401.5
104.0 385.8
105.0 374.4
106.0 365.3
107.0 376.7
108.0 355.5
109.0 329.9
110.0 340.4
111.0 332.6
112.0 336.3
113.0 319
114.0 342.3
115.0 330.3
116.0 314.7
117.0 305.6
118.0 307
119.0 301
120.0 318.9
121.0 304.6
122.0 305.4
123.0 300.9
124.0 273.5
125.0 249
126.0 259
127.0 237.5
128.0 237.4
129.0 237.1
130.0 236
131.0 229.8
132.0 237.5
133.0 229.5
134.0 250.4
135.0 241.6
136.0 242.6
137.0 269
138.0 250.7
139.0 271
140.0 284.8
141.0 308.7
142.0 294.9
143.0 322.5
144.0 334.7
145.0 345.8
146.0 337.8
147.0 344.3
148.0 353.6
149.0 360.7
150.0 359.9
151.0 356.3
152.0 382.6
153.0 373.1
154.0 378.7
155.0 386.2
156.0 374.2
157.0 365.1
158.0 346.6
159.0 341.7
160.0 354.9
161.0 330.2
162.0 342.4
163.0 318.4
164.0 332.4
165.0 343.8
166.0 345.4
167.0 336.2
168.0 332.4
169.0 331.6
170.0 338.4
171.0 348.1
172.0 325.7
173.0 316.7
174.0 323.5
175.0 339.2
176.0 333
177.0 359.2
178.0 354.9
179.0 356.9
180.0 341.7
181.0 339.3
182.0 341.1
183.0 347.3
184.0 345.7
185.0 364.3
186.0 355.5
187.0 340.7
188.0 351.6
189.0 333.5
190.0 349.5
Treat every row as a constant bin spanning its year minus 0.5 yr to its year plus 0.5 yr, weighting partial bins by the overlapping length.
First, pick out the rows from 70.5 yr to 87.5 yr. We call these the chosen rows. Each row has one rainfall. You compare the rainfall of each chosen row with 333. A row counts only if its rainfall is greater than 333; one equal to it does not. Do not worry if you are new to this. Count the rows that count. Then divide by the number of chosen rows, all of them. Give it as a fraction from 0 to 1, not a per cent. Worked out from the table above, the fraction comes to 0.76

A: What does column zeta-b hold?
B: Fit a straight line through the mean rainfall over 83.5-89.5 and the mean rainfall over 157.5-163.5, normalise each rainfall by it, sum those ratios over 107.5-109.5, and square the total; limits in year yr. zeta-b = 3.5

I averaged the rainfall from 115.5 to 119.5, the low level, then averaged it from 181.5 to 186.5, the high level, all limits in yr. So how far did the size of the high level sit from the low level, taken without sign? 44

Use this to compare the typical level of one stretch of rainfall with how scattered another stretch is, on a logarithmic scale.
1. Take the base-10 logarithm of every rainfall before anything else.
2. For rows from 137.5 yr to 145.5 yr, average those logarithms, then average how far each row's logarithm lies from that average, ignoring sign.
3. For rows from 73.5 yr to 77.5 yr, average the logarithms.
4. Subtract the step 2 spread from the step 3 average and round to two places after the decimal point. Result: 2.49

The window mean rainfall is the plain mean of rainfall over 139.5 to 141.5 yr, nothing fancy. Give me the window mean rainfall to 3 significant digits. 297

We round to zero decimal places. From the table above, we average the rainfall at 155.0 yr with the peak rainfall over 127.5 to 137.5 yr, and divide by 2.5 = 131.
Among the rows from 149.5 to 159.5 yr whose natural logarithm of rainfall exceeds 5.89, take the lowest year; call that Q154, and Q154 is 152.0 yr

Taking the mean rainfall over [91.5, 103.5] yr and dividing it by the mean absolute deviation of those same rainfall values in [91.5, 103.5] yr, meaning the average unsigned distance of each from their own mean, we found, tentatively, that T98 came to 32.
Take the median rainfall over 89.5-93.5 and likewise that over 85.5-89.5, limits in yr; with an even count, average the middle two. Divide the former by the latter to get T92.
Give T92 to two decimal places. 1.06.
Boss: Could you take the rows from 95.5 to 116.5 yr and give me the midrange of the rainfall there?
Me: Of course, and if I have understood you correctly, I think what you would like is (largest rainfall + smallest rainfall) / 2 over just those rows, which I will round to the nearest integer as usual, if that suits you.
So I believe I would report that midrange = 393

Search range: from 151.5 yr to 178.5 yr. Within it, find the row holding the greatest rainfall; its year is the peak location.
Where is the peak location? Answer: 155.0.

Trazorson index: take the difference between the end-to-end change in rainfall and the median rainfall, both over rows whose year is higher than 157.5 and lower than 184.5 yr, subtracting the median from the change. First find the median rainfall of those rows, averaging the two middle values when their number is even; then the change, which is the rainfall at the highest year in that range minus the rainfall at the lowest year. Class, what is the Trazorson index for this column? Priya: -342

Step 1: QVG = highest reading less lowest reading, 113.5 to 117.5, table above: 37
